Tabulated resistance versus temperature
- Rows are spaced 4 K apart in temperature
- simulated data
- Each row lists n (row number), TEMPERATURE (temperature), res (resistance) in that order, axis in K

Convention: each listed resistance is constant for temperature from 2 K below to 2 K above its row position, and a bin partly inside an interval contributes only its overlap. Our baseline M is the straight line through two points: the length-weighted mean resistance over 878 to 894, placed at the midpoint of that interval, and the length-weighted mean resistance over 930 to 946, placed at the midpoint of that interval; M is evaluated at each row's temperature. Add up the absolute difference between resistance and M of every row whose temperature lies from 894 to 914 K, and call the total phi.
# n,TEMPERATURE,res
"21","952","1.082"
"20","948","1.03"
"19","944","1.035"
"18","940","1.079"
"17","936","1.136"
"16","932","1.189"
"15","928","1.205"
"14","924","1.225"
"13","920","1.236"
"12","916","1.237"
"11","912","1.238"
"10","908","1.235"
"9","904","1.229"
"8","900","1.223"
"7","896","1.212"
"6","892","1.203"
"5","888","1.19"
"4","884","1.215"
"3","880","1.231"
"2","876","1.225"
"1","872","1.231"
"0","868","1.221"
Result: 0.26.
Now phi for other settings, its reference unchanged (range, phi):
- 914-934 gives 0.41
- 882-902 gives 0.08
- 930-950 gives 0.24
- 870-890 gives 0.04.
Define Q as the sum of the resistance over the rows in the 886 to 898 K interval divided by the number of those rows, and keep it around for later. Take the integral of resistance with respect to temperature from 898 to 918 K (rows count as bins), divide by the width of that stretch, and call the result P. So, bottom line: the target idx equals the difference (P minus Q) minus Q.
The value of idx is -1.17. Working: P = 1.23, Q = 1.20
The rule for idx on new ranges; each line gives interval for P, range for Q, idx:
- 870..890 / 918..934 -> -1.21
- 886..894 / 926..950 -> -1.03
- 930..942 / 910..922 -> -1.34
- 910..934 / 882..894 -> -1.18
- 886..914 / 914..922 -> -1.25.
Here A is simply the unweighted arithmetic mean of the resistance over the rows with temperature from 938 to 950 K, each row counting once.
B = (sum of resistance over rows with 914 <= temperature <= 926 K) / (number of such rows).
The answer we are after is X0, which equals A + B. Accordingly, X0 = 2.28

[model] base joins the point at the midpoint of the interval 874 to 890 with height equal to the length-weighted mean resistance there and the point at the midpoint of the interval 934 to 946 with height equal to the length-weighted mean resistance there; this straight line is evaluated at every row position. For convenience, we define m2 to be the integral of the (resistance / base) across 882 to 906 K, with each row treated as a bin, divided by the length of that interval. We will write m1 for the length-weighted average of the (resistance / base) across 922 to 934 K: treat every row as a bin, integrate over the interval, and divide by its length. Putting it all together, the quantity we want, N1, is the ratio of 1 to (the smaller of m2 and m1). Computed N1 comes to 0.98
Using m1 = 1.09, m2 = 1.02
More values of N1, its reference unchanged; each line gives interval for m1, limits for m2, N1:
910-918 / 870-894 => 1.00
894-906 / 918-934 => 0.96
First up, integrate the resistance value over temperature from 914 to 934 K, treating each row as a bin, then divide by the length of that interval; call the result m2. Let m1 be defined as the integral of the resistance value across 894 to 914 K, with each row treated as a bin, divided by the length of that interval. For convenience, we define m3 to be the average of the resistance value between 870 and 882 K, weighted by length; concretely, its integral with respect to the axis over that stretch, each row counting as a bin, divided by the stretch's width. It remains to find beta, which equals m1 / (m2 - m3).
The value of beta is -116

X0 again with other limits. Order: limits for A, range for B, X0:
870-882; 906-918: 2.47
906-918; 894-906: 2.46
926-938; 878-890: 2.39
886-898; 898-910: 2.43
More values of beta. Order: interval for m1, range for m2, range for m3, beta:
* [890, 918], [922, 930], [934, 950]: 8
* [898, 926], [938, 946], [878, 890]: -8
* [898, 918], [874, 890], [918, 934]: 822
